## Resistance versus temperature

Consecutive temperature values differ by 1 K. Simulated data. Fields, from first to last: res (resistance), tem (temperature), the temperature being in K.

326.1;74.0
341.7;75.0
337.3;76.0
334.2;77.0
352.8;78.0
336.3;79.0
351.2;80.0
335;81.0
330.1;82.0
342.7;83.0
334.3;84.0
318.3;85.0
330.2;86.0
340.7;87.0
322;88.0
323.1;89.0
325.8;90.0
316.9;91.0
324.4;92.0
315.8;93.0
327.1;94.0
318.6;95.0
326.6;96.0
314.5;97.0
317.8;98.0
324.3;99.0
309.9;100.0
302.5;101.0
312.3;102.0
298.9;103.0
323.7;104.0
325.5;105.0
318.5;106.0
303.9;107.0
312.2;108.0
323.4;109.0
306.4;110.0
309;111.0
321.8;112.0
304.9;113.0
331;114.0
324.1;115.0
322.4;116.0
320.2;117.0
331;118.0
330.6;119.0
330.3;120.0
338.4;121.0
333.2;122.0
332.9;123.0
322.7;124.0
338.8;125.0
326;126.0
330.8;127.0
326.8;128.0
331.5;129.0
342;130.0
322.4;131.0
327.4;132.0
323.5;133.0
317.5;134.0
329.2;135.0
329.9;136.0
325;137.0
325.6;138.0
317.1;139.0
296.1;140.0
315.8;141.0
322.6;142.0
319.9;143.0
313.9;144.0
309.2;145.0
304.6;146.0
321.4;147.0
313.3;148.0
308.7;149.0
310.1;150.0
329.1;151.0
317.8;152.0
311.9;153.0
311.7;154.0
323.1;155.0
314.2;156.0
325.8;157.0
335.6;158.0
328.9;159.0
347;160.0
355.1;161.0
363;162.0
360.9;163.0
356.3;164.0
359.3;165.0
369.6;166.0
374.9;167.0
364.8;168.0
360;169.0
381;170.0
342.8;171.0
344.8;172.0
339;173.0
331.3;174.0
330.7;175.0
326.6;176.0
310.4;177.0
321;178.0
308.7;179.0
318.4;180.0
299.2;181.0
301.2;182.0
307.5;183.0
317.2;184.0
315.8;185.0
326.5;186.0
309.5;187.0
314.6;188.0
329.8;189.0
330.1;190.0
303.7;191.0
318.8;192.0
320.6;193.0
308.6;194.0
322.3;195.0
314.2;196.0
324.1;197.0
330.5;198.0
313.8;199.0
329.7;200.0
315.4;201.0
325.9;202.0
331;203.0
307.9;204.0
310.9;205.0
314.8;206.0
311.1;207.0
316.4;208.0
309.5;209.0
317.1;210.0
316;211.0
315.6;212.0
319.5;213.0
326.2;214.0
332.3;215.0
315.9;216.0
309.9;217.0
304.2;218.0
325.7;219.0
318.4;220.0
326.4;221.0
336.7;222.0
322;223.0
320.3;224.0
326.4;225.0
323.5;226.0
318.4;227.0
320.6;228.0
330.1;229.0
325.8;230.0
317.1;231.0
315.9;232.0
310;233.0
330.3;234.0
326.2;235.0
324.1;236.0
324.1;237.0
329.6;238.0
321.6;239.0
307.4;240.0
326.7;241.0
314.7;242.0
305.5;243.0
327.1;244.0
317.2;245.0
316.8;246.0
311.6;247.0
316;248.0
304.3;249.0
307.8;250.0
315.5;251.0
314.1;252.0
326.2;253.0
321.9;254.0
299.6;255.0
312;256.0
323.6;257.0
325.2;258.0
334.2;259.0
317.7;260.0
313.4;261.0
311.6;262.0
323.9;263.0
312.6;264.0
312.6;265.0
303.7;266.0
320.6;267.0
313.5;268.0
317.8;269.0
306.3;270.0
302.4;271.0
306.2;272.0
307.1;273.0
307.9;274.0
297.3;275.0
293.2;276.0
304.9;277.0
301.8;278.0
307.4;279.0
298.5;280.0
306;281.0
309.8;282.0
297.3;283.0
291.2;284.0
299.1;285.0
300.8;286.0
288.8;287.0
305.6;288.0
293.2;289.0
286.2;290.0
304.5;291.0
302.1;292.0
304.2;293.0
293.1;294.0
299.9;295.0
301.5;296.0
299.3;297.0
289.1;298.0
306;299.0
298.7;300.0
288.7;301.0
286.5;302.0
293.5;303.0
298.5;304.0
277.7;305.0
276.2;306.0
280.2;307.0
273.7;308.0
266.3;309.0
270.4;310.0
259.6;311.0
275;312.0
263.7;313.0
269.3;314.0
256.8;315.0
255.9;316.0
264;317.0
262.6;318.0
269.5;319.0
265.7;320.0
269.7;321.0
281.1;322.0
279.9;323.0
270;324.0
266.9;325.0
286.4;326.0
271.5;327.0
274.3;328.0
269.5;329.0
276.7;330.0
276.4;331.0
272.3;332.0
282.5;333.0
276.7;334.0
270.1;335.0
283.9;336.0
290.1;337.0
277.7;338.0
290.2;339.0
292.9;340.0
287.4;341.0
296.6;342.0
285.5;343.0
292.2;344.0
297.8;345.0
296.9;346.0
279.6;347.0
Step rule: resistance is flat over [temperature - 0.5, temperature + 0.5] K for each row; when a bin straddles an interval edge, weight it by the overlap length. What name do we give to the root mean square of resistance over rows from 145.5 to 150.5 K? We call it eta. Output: 312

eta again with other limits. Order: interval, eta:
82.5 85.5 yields 332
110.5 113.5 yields 312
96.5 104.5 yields 313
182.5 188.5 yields 315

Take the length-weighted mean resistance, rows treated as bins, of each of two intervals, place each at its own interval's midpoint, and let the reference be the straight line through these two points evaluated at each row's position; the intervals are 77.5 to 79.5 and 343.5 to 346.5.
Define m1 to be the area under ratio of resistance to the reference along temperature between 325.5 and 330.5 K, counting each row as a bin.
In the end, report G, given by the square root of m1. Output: 2.15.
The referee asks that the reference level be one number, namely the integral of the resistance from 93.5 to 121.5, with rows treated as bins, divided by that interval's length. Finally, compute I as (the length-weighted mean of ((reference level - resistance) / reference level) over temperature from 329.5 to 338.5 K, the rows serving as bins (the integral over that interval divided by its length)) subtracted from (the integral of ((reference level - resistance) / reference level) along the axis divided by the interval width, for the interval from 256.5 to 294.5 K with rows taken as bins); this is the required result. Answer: -0.09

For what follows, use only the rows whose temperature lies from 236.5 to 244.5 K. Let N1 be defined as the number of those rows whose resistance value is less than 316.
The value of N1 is 3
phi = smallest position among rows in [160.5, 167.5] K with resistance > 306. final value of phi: 161.0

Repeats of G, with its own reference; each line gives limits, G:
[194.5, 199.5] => 2.23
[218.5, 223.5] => 2.26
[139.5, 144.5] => 2.17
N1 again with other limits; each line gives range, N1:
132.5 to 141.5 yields 2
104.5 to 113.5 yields 5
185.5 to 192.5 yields 3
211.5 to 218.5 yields 4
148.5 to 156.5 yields 5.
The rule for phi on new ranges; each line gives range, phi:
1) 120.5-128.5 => 121.0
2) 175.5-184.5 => 176.0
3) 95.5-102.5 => 96.0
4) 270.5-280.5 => 272.0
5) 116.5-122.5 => 117.0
